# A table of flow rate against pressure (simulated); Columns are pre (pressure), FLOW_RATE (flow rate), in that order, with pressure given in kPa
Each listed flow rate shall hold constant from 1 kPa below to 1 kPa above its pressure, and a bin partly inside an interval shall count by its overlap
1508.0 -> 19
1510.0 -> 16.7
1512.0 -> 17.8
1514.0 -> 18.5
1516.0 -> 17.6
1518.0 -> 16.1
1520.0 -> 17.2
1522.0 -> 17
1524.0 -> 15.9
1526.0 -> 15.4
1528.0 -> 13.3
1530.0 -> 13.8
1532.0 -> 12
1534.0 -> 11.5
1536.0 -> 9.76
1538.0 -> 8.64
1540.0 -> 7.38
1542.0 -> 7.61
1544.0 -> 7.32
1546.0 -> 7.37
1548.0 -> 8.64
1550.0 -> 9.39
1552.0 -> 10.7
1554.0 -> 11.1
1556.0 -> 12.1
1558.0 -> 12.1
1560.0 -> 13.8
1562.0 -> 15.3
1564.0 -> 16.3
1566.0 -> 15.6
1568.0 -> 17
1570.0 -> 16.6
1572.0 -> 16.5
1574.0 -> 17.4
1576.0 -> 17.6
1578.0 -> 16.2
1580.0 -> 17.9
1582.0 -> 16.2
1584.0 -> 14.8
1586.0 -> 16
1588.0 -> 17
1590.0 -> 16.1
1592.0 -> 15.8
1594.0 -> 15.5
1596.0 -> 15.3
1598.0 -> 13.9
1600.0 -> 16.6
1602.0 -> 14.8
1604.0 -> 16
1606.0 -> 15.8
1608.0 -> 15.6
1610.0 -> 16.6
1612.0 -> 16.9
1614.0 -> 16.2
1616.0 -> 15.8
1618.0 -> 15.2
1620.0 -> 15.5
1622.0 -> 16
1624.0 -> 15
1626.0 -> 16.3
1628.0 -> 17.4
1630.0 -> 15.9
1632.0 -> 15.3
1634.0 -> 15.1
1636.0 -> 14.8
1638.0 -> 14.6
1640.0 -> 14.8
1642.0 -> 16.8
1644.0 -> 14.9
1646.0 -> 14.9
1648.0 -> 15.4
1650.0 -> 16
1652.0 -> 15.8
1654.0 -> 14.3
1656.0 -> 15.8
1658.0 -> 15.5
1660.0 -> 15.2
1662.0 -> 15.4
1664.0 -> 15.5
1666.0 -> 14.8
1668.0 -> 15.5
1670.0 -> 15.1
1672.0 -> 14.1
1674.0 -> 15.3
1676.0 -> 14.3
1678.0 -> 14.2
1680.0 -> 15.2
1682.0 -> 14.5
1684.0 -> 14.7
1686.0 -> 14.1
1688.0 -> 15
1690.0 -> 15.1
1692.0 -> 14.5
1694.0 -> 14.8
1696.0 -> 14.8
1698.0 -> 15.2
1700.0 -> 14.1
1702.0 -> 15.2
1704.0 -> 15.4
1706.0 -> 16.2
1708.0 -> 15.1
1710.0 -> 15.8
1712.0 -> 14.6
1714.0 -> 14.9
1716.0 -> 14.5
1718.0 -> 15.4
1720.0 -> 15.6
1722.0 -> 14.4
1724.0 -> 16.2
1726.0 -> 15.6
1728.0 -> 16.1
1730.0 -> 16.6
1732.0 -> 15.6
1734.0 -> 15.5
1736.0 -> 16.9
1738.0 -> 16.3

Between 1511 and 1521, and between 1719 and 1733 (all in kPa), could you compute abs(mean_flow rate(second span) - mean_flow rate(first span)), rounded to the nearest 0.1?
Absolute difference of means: 1.7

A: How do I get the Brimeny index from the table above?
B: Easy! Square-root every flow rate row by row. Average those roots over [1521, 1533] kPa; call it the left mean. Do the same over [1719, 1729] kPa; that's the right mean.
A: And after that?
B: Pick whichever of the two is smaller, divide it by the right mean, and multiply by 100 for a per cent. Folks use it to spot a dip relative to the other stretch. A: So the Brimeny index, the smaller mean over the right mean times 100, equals 96.5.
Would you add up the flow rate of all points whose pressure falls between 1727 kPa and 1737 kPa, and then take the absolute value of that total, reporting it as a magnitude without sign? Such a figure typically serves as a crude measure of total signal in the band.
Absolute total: 81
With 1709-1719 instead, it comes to 75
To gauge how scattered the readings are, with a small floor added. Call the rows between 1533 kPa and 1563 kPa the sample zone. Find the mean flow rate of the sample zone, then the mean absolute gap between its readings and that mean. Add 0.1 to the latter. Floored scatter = 2.1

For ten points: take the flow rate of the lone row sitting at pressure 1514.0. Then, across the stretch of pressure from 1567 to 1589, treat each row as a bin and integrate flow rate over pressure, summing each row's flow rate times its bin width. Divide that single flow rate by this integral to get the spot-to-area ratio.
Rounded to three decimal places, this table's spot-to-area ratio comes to 0.050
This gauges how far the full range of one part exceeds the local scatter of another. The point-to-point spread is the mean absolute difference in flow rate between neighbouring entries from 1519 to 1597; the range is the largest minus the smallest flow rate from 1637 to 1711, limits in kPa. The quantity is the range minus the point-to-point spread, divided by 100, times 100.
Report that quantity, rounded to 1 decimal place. 1.8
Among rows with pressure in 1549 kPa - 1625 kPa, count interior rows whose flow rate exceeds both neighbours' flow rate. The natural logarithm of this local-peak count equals 2.2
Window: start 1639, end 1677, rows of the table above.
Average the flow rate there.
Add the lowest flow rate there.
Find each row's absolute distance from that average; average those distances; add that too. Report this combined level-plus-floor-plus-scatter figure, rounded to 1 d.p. 29.8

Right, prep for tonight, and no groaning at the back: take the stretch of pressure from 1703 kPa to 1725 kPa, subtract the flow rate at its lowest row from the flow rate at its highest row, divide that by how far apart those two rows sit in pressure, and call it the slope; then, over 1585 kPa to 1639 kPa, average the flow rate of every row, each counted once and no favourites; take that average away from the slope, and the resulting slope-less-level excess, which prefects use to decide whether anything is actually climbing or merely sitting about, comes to -15.7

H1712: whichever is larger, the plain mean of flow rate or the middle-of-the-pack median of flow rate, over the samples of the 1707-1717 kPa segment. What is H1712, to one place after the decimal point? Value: 15.0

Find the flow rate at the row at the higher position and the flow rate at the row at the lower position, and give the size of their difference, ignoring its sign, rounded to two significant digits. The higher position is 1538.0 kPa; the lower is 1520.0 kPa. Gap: 8.6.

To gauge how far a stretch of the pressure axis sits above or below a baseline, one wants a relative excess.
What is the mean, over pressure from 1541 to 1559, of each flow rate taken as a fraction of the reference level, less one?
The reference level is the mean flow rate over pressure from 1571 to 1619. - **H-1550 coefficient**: -0.40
